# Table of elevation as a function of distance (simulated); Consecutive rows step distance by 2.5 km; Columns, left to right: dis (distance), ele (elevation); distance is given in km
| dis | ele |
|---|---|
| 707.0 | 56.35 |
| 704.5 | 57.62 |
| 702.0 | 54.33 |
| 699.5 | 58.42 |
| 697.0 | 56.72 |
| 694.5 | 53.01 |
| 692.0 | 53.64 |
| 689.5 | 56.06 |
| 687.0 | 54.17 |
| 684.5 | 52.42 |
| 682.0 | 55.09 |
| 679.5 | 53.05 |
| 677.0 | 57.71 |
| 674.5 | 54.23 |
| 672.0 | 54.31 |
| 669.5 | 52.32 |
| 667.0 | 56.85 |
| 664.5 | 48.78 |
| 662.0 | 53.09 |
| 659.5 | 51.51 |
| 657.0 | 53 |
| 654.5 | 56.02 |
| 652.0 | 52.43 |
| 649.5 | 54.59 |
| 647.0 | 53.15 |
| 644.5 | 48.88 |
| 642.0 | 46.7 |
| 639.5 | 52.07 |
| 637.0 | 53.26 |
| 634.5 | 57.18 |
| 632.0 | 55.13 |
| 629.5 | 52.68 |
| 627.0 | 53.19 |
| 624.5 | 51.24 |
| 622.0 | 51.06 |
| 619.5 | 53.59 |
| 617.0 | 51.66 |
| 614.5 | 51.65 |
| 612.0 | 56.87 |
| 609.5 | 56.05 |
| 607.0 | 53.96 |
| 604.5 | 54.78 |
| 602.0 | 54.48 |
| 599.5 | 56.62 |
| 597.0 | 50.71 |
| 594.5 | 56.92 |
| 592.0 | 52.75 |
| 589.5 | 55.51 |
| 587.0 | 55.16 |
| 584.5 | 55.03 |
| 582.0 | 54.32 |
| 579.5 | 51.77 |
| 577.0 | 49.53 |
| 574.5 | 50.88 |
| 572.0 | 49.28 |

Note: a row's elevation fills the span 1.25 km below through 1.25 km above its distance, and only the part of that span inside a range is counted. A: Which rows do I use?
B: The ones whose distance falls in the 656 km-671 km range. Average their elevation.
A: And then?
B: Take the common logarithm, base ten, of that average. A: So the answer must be 1.72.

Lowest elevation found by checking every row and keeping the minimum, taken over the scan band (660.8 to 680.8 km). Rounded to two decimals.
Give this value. 48.78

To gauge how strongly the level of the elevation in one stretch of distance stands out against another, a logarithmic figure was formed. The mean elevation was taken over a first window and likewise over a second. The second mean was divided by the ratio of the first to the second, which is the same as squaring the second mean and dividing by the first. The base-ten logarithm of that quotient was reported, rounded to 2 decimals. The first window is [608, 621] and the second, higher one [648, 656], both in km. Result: 1.74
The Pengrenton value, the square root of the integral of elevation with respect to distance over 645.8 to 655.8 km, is 23.2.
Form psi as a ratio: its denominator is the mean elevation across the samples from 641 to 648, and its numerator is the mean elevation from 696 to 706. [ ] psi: 1.15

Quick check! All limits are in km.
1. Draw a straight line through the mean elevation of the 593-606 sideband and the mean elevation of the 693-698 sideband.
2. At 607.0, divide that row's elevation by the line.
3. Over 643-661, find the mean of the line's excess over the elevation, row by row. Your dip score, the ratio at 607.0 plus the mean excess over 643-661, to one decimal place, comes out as 3.0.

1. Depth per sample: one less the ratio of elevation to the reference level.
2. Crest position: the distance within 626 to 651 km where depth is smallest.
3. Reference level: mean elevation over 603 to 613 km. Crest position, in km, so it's 634.5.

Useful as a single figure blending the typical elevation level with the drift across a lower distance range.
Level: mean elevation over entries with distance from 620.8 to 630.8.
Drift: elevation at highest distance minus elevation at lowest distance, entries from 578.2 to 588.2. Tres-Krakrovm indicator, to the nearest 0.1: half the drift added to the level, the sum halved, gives 26.9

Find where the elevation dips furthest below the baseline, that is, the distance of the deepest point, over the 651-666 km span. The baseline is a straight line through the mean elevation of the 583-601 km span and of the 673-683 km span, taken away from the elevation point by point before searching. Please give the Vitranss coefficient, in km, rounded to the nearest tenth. 664.5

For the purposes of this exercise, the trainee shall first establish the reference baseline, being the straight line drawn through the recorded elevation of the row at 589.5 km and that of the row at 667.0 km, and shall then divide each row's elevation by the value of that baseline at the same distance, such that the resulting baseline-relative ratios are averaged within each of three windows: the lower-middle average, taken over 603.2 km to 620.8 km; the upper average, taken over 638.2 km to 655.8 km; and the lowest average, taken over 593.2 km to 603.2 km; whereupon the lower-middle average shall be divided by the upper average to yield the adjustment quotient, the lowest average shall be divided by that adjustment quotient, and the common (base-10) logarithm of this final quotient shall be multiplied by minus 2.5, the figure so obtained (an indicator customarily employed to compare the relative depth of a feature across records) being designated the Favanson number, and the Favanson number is 0.074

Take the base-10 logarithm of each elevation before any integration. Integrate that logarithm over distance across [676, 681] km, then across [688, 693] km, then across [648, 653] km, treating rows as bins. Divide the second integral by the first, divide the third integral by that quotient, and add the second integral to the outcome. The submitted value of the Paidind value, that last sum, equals 17.4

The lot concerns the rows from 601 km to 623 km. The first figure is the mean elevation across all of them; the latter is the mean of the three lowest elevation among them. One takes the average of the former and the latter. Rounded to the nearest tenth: 52.6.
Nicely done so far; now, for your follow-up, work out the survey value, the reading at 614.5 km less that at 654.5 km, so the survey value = -4.4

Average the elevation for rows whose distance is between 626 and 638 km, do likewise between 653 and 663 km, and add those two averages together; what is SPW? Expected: 108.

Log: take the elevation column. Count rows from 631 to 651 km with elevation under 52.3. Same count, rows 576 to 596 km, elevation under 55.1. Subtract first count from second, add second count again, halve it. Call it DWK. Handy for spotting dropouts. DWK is 3.5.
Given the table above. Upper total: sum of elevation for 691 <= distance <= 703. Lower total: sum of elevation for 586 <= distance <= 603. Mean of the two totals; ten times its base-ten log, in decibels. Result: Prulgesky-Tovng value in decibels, 25.2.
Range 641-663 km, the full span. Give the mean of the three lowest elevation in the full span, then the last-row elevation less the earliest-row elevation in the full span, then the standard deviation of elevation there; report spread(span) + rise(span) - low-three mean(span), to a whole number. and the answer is -40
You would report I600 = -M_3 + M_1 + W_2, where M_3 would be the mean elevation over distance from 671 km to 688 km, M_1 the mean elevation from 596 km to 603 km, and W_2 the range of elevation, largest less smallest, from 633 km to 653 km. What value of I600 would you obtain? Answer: 10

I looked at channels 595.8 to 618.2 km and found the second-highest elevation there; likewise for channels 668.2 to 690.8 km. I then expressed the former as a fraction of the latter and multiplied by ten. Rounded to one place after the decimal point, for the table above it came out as 10.1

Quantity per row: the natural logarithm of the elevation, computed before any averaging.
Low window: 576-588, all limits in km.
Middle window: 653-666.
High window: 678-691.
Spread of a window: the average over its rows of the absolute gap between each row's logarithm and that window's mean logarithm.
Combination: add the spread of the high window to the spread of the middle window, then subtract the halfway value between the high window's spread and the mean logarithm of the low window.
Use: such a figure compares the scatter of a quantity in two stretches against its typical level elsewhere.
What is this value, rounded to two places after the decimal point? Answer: -1.94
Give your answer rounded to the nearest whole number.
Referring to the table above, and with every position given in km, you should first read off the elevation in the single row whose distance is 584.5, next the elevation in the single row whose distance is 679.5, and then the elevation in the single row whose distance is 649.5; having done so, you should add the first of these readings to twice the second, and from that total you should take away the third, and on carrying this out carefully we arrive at 107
